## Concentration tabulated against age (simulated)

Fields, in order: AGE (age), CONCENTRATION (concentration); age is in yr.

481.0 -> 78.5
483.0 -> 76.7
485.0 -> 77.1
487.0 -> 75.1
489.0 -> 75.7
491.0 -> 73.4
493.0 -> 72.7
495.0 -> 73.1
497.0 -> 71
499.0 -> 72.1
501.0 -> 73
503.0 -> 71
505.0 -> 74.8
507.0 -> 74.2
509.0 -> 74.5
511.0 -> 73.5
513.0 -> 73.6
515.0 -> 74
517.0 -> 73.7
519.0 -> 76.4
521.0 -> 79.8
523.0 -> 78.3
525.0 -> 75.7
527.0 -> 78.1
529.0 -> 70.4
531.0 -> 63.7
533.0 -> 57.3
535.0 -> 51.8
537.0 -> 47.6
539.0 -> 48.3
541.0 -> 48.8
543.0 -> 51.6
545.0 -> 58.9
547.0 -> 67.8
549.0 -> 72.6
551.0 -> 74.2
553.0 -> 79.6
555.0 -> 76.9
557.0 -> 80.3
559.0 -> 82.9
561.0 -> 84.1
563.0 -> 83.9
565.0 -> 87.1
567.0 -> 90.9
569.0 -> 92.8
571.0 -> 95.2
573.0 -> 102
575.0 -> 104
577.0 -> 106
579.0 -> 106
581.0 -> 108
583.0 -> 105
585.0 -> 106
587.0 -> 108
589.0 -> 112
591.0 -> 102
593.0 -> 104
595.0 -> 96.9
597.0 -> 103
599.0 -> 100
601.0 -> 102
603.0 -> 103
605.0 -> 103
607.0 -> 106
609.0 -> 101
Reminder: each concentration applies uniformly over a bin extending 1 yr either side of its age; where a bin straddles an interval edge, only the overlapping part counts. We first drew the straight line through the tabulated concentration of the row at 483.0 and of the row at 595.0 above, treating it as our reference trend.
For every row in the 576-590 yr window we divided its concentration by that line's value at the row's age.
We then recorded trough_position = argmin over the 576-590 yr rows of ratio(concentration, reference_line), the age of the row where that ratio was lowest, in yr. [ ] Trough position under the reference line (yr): 583.0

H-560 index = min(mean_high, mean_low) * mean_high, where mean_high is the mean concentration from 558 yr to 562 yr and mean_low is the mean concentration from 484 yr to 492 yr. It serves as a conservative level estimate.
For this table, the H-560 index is 6290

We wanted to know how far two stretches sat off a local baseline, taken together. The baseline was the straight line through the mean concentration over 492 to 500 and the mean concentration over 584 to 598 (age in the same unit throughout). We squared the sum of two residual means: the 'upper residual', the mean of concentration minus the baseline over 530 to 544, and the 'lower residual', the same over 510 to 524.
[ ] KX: 1384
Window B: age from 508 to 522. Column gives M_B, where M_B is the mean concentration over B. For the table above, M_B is 75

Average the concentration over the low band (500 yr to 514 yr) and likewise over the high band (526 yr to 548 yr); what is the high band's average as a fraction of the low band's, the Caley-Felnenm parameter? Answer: 0.80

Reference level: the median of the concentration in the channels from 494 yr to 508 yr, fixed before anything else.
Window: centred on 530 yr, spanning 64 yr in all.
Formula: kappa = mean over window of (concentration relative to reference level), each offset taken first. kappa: -3.0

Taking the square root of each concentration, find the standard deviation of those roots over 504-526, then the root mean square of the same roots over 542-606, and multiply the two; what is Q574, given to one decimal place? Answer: 1.1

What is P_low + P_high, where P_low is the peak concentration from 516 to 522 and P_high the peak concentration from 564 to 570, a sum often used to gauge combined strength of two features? 173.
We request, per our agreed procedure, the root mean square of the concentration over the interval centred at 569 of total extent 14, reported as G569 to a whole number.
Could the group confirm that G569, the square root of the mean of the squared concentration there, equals 94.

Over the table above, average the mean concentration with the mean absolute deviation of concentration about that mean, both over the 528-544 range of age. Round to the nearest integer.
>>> 31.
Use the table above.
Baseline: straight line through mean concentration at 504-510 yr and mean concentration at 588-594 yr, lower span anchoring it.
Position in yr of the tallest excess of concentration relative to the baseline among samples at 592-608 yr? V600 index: 593.0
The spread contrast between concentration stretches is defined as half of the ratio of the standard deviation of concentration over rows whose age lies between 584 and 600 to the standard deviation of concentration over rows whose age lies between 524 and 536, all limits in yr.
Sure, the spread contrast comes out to 0.23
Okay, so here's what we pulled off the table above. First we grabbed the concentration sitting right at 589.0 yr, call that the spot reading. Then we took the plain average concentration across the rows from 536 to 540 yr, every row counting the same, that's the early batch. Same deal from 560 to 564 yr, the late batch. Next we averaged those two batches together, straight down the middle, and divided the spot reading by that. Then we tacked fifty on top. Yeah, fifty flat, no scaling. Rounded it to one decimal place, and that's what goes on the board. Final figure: 51.7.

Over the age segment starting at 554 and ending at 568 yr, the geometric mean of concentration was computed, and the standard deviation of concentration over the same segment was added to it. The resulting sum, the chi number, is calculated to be 88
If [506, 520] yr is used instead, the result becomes 75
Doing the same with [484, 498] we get 76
